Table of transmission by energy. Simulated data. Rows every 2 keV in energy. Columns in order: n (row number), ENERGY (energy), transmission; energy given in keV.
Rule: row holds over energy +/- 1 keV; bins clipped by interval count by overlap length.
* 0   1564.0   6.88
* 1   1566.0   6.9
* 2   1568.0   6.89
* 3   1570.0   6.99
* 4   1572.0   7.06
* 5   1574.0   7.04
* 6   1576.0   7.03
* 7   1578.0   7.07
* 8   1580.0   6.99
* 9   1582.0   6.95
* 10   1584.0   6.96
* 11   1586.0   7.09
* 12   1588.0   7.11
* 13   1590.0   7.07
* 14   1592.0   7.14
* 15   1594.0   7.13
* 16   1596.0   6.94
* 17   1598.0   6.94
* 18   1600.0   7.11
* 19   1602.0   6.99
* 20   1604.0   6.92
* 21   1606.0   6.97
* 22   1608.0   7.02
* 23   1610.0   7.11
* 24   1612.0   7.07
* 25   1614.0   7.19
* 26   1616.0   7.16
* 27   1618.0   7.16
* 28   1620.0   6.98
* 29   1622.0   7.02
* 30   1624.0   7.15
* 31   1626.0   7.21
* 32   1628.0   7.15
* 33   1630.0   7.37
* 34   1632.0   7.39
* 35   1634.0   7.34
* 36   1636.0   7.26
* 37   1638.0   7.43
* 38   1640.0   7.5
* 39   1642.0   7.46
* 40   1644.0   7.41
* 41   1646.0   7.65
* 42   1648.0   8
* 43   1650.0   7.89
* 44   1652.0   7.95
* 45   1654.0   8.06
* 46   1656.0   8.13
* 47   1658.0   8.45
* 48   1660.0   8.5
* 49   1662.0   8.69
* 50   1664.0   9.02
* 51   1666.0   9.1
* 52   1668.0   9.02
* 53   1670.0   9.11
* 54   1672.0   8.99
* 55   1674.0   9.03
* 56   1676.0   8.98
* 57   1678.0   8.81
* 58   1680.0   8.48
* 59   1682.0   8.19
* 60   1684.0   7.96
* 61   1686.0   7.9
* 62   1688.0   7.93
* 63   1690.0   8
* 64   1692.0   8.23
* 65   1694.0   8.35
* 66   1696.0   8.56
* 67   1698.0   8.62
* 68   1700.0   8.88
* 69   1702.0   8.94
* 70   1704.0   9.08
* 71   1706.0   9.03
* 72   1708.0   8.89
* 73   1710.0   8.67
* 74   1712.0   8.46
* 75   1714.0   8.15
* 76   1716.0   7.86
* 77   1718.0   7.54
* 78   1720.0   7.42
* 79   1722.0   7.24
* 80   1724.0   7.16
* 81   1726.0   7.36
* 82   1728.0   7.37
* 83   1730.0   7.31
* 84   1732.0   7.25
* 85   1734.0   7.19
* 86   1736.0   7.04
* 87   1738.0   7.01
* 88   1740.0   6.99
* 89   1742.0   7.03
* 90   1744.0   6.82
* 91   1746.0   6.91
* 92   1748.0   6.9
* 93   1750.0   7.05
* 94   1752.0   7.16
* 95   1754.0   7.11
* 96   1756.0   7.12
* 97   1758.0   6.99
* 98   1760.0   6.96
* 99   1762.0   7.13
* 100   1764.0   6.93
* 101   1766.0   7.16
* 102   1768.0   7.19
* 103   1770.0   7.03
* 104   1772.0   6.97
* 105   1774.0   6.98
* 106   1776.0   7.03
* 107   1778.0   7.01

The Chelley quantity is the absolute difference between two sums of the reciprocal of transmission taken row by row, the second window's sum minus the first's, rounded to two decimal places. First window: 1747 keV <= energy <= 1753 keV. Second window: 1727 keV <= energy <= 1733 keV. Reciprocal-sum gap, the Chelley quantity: 0.02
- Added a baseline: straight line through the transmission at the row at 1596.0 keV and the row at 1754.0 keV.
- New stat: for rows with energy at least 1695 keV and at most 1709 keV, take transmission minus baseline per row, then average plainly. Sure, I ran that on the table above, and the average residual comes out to 1.8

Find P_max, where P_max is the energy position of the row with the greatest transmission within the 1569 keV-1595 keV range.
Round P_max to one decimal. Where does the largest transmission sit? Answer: 1592.0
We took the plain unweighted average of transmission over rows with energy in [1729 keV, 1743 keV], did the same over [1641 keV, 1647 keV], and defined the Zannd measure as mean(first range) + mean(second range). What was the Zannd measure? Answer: 14.6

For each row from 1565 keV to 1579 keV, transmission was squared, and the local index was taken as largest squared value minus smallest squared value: 3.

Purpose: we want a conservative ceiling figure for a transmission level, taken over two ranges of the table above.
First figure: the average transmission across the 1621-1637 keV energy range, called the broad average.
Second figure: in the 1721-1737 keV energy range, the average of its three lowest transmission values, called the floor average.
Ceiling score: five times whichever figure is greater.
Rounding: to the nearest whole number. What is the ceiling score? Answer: 36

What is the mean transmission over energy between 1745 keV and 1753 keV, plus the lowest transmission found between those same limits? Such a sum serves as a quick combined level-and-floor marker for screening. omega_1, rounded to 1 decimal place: 13.9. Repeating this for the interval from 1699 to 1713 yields 17.3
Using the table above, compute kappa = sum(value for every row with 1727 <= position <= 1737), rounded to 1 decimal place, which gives 36.2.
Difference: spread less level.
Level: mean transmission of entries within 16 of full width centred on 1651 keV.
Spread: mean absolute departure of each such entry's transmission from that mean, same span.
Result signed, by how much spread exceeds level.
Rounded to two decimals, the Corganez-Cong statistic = -7.72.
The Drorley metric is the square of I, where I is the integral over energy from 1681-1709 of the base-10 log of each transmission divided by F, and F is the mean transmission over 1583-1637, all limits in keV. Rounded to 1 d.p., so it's 4.5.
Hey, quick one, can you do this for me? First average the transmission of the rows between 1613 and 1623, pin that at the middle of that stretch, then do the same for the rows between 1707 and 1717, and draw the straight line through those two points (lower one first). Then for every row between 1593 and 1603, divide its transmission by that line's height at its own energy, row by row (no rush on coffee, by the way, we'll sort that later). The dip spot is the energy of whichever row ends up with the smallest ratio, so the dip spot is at 1602.0 keV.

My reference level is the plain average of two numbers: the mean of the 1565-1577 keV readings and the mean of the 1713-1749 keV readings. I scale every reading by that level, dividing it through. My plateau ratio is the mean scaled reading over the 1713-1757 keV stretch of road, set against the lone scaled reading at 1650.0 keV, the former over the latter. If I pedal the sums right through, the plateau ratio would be 0.92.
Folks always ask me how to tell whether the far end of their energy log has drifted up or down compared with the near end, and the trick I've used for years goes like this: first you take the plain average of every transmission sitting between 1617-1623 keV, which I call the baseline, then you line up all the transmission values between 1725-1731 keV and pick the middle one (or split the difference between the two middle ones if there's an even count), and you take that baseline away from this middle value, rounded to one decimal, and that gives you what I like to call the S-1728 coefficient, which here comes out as 0.3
